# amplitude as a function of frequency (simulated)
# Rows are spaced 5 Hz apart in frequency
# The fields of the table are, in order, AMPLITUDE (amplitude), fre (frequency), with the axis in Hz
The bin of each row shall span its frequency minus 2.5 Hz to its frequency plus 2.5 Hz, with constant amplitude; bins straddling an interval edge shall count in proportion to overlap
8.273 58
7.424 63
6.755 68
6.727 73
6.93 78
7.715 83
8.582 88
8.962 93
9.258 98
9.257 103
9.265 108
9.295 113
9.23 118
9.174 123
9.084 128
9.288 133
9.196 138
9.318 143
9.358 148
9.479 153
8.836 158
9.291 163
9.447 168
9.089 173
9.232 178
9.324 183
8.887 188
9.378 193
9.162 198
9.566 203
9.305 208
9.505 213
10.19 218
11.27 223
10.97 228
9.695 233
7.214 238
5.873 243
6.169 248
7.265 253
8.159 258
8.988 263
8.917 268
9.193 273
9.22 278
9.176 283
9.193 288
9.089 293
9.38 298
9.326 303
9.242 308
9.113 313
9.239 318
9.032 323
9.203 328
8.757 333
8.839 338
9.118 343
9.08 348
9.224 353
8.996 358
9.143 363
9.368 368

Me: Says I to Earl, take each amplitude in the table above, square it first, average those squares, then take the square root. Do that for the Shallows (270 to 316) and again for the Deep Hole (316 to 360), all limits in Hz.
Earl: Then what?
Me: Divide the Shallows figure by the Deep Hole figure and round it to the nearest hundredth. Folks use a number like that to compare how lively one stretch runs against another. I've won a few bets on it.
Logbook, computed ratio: 1.02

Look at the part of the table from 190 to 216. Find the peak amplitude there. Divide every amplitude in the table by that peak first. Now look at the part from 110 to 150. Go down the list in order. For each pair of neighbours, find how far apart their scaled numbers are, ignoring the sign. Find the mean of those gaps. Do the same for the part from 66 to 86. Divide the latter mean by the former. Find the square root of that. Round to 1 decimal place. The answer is 1.9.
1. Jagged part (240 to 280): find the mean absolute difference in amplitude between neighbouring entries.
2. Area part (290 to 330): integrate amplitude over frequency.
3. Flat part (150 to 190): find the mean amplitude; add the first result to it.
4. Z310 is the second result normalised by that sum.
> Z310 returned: 38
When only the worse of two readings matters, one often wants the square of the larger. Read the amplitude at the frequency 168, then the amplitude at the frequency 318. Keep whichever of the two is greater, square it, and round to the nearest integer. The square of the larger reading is 89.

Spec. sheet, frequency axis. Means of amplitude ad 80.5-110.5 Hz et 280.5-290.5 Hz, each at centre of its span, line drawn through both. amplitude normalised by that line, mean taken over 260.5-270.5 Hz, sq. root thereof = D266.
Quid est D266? 0.99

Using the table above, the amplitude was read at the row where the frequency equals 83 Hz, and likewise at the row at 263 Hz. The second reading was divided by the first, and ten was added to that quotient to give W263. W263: 11.17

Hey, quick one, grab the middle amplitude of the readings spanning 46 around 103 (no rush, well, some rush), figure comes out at 9.23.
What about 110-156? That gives 9.29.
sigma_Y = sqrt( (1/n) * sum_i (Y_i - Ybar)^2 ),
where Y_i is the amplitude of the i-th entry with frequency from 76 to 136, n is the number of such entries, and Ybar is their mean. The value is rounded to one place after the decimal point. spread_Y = 0.7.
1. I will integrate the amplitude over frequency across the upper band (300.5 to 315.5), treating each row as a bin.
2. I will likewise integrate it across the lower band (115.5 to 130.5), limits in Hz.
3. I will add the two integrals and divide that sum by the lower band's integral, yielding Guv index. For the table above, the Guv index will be 2.01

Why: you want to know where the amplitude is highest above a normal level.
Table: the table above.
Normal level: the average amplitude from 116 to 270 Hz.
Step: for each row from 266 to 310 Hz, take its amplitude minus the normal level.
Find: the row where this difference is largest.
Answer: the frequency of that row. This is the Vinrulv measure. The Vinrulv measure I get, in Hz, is 298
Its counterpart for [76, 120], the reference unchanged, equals 113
